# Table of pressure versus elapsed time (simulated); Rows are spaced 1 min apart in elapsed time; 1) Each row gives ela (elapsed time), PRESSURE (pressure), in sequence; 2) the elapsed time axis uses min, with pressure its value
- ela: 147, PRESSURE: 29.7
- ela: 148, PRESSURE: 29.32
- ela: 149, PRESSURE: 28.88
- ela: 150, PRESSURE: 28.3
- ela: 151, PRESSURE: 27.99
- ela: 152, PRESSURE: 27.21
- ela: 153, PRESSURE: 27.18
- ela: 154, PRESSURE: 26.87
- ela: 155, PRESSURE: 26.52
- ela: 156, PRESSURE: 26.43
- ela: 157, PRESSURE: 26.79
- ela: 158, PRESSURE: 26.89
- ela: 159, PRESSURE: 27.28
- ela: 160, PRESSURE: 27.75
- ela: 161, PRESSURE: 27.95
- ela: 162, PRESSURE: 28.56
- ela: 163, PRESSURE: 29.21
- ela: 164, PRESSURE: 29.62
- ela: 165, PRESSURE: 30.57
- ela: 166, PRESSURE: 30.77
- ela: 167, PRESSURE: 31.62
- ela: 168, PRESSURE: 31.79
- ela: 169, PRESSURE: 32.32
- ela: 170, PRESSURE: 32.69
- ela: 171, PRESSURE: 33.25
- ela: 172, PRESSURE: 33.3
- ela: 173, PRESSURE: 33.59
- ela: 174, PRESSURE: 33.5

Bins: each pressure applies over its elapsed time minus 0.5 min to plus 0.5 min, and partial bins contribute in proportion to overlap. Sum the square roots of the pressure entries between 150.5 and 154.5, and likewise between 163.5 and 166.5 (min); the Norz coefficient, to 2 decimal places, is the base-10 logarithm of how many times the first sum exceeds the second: 0.10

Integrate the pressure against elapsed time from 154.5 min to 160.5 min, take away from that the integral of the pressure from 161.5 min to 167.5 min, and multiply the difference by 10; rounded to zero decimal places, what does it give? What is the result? -187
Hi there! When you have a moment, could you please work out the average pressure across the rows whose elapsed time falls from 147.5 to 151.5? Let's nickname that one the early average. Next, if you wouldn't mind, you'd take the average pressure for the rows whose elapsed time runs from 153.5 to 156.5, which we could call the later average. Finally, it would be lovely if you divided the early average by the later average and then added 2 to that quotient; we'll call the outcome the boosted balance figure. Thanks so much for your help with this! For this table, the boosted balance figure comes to 3.08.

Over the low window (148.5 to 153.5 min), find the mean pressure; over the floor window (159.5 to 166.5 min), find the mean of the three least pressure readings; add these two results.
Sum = 56.0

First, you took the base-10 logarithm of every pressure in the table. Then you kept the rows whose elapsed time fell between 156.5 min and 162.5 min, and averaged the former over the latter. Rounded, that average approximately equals 1.44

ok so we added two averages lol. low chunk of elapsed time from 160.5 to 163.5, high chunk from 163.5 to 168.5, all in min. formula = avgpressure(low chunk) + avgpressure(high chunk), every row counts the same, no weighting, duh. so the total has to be 59.4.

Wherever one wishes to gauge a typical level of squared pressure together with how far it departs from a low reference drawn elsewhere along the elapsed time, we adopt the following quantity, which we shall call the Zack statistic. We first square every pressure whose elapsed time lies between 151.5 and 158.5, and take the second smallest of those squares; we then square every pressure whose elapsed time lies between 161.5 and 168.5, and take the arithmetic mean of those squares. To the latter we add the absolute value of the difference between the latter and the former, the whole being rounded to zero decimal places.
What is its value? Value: 1136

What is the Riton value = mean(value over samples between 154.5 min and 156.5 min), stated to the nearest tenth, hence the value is 26.5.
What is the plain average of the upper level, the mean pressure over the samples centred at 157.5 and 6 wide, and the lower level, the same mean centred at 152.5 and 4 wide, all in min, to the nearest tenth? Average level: 27.1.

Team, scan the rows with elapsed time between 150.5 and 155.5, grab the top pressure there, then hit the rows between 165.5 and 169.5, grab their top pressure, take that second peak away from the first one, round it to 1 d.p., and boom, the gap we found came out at -4.3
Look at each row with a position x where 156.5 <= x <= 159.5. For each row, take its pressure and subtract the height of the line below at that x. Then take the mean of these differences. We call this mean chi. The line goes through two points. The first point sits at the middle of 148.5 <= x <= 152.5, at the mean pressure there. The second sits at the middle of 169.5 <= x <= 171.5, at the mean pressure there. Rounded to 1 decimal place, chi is -2.9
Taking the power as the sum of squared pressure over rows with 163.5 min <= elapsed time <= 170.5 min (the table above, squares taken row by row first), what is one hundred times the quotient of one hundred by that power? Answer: 1.5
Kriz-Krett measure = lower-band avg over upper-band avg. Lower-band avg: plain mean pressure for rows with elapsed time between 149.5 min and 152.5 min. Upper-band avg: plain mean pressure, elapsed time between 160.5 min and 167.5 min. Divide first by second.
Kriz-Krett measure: 0.94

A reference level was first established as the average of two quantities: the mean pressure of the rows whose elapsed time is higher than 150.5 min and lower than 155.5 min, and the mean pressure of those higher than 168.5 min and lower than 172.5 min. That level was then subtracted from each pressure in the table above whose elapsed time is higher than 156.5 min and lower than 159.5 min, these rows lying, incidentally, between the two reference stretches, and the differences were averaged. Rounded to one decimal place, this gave -3.0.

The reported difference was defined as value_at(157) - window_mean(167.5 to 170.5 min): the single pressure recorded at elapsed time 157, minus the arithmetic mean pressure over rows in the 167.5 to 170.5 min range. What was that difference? -5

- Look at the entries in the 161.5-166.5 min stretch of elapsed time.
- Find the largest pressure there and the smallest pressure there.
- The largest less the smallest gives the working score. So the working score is 2.2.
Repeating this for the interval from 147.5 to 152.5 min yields 2.1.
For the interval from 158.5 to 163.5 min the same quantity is 1.9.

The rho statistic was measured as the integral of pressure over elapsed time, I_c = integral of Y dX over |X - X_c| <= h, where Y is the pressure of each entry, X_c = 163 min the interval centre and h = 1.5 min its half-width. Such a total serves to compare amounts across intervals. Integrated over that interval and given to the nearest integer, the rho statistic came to 87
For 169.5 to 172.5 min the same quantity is 99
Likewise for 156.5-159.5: 81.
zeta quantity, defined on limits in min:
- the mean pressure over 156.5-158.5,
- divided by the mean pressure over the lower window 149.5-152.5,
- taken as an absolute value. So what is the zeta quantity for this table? 0.96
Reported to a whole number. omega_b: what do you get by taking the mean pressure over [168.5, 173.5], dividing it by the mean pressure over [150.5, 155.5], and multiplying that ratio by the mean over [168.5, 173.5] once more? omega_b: 40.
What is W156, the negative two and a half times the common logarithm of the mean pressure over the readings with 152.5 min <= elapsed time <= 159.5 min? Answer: -3.57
